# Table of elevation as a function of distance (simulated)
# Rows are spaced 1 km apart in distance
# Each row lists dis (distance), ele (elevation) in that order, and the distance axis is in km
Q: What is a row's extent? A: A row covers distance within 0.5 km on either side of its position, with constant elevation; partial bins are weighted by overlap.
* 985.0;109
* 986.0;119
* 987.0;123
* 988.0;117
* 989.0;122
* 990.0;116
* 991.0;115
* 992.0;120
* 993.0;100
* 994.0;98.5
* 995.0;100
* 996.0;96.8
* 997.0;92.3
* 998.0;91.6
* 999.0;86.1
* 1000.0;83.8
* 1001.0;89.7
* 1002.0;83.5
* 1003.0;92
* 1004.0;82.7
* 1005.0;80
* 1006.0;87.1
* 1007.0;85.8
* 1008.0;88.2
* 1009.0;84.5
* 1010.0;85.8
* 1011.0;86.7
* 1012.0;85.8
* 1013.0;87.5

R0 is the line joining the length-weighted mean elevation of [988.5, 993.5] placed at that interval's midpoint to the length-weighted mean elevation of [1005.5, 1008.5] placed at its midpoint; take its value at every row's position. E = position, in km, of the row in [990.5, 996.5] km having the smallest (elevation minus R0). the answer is 993.0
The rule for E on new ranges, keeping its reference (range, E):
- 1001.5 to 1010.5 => 1002.0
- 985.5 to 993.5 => 993.0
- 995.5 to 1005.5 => 1000.0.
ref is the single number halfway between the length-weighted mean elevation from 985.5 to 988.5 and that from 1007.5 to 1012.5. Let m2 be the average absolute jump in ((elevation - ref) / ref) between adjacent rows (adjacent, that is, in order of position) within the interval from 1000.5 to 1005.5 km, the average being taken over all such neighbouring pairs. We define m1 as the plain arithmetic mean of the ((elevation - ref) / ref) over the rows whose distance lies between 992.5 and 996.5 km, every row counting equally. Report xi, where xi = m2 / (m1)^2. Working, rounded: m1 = -0.040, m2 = 0.065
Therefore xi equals 40.7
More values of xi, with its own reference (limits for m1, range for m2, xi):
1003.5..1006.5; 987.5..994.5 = 1.7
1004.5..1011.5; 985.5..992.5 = 1.5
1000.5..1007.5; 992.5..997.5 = 0.9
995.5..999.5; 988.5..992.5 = 3.3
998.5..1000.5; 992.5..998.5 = 0.7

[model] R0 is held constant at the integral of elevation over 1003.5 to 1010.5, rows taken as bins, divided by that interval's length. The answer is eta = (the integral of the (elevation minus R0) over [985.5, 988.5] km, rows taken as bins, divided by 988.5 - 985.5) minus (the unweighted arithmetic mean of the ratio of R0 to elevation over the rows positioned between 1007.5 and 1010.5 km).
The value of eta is 34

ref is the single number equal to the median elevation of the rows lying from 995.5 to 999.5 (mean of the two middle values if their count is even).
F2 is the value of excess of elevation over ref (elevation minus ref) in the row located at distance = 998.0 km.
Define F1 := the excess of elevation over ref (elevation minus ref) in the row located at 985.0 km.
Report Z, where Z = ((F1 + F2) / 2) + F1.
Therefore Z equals 25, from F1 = 17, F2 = 0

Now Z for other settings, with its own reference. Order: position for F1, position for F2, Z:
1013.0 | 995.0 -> -3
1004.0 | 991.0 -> -2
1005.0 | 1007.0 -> -21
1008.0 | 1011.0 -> -8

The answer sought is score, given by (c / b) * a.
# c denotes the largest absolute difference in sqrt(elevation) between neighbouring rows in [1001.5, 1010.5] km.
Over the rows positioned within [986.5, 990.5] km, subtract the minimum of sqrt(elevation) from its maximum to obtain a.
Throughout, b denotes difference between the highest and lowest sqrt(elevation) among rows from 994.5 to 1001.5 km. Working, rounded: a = 0.32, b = 0.85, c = 0.5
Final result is 0.19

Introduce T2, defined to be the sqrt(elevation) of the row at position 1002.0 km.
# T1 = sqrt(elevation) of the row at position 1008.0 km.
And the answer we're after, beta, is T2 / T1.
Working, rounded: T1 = 9.4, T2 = 9.1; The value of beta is 0.97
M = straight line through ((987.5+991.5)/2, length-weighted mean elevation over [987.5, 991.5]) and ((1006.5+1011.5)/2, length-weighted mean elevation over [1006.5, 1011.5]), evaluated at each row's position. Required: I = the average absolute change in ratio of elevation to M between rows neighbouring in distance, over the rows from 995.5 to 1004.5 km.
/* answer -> 0.049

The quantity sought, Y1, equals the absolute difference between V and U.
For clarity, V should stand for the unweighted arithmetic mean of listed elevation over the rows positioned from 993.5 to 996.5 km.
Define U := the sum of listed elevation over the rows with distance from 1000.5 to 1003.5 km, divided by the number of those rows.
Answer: 10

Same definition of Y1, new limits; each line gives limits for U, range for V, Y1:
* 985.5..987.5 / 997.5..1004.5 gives 34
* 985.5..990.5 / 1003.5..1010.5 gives 35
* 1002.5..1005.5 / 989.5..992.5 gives 32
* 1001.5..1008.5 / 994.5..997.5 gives 11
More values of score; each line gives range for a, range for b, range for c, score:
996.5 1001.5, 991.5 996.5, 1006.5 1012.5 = 0.08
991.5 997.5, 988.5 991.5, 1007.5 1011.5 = 0.83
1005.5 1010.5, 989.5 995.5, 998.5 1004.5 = 0.10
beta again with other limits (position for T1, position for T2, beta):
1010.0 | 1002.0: 0.99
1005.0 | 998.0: 1.07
